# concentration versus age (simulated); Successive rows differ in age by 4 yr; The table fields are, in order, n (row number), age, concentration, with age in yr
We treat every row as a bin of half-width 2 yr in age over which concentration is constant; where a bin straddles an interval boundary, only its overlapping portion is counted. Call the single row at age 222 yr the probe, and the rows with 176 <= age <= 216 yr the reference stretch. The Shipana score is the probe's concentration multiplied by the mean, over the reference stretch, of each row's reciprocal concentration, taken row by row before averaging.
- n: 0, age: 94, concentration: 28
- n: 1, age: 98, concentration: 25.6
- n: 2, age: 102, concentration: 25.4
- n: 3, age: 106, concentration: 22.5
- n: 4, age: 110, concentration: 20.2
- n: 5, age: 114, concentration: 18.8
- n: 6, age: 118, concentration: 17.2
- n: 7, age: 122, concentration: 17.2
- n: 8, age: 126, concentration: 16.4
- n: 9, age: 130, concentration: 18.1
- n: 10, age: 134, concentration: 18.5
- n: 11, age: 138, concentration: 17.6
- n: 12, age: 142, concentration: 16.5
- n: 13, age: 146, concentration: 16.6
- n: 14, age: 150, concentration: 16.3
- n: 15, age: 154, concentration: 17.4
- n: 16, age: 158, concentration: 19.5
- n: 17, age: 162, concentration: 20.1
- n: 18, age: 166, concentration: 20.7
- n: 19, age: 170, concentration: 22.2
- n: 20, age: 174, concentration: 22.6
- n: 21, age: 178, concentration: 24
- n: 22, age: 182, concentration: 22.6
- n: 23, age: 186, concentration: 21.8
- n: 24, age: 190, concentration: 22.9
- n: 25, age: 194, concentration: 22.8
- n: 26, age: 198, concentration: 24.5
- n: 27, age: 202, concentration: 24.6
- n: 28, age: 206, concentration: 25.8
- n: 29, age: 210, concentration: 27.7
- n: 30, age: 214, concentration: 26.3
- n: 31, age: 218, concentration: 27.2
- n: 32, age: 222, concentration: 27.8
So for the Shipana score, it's 1.15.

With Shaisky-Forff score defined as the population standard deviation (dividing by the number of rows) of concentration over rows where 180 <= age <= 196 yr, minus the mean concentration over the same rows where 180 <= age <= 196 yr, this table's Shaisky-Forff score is -22.1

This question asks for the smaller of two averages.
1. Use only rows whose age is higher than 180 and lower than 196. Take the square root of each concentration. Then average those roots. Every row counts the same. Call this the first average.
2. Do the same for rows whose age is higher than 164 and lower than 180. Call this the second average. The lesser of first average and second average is 4.7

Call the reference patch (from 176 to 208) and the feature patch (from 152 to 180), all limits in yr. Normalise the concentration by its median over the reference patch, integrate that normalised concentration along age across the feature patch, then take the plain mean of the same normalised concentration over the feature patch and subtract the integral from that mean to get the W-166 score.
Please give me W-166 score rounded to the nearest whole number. -24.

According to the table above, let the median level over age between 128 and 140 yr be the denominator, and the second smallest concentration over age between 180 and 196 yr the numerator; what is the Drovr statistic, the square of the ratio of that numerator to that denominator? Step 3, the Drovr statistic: 1.56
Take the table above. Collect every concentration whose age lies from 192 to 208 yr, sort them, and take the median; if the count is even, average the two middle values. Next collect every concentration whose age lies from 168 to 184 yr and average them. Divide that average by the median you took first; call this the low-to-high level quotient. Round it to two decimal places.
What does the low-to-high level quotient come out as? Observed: 0.93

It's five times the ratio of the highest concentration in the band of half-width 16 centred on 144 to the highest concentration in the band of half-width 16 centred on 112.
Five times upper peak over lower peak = 3.8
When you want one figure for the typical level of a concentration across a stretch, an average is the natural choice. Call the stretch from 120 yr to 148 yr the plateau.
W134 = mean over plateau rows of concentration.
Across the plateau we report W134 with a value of 17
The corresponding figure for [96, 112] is 23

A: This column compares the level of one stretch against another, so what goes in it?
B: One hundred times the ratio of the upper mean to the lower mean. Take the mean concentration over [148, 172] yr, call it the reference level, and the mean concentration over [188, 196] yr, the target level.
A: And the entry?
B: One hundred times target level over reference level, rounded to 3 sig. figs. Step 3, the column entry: 118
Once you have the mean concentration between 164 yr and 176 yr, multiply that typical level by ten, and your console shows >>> 218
